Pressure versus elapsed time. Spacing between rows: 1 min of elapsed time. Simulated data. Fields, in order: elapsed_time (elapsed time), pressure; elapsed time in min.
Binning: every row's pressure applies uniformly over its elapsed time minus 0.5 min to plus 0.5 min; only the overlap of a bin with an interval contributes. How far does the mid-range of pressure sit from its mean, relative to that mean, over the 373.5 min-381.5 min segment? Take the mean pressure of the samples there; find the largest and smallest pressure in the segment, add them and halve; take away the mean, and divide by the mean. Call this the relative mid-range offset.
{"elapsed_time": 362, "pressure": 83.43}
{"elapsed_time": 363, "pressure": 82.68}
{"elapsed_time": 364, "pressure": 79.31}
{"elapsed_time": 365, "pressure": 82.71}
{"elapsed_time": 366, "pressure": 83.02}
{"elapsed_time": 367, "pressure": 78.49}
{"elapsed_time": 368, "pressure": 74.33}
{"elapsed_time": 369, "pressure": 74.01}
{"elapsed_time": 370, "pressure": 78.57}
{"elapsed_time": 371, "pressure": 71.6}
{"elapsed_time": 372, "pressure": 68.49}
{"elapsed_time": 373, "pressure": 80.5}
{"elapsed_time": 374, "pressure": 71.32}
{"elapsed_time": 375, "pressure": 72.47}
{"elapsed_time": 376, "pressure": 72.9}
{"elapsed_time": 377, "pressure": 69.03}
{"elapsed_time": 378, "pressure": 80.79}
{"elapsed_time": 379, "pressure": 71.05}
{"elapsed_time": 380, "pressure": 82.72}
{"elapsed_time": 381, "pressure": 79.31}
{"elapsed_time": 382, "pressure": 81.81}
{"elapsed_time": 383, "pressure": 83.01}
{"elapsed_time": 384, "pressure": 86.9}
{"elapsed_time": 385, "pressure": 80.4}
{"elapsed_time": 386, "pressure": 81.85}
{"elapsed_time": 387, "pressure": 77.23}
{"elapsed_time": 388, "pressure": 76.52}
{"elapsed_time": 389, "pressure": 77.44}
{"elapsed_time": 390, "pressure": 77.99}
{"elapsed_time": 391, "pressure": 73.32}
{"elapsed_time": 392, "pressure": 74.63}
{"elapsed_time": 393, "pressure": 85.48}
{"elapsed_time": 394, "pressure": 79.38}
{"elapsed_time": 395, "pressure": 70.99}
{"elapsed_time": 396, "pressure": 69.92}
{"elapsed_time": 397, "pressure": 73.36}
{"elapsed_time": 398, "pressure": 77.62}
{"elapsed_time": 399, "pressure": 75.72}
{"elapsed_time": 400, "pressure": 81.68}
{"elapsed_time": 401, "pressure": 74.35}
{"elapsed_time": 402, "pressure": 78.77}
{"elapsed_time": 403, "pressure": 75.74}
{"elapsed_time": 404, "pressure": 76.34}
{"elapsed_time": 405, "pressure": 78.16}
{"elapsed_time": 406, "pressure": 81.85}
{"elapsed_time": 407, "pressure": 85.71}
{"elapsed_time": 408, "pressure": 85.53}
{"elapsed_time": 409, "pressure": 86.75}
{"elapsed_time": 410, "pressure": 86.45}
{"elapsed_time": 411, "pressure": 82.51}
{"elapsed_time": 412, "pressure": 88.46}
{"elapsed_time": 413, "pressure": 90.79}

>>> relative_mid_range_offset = 0.012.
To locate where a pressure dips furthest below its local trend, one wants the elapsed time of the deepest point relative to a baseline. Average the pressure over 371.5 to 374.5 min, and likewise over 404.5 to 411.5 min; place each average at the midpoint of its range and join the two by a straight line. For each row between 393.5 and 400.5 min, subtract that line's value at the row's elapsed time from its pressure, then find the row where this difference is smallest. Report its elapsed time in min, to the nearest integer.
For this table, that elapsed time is 396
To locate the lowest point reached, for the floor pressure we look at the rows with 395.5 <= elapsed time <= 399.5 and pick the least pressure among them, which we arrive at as 69.92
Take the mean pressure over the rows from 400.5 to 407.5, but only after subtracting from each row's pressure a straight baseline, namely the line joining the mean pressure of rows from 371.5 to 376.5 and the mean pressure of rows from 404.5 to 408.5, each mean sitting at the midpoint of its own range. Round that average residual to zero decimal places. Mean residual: -3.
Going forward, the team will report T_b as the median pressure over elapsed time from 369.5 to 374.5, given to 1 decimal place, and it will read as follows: 71.6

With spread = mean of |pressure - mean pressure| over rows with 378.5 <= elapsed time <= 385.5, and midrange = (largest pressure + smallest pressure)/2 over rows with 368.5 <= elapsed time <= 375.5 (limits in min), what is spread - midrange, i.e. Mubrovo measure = -71.2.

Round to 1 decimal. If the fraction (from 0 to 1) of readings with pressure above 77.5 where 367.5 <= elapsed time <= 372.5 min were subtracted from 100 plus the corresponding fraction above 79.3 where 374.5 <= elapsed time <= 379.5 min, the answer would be 100.0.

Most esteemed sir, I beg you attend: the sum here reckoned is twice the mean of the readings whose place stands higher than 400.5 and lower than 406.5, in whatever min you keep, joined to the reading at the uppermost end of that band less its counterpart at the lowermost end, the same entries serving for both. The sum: 163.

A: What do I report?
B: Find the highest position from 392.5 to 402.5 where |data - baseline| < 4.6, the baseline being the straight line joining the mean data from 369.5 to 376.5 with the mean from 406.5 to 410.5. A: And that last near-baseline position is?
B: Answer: 400 min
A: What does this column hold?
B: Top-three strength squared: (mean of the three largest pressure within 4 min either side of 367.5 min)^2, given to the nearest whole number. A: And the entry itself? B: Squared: 6672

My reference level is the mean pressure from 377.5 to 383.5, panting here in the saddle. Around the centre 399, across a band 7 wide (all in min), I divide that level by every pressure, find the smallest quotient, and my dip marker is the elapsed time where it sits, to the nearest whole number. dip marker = 400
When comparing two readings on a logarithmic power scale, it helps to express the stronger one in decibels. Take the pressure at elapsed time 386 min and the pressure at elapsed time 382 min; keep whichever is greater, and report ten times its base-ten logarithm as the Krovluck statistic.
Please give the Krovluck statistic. 19.1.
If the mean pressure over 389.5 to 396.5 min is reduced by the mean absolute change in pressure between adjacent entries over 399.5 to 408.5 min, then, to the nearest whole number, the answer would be 73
